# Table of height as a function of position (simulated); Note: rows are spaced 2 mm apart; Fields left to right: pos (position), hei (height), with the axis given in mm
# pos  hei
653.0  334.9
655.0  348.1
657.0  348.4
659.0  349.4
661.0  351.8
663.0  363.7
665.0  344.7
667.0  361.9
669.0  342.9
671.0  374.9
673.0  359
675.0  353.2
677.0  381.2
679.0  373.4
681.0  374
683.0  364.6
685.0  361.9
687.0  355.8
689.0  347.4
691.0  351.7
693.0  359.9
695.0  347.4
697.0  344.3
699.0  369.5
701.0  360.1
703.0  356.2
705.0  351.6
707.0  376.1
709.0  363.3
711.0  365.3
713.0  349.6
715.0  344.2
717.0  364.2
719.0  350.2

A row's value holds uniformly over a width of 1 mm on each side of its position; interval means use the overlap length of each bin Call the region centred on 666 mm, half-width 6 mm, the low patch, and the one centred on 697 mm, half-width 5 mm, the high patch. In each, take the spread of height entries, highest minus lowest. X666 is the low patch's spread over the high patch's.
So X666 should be 1.3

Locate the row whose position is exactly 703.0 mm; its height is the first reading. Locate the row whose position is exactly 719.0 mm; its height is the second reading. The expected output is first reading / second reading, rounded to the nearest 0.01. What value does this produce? 1.02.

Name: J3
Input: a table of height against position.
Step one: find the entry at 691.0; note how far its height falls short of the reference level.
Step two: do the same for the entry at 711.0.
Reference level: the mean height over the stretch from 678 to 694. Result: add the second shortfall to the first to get 5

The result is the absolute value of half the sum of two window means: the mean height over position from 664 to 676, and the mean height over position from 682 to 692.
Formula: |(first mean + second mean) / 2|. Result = 356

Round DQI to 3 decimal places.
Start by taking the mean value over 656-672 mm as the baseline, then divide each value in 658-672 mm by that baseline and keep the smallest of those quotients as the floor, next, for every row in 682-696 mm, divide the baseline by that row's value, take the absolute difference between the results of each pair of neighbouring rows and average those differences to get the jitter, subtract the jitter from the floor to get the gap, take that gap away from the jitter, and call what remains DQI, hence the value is -0.927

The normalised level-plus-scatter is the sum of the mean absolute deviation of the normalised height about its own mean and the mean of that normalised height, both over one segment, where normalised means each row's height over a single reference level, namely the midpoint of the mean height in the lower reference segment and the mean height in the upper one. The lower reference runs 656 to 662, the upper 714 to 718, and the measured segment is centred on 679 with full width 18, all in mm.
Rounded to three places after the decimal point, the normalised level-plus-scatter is 1.065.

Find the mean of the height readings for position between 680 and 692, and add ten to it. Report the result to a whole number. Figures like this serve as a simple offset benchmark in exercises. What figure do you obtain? 369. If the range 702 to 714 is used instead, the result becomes 370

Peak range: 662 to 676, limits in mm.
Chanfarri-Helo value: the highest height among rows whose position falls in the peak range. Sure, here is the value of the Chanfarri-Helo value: 374.9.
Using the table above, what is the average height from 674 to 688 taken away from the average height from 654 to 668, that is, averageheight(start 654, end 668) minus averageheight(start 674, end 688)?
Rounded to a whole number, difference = -14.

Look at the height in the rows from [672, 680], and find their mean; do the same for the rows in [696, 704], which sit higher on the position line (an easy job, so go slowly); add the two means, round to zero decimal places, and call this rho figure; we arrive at 724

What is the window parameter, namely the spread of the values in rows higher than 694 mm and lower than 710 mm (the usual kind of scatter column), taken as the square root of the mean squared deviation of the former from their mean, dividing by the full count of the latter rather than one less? 10.2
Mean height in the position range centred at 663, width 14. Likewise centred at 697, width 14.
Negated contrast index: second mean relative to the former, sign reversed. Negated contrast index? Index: -1.01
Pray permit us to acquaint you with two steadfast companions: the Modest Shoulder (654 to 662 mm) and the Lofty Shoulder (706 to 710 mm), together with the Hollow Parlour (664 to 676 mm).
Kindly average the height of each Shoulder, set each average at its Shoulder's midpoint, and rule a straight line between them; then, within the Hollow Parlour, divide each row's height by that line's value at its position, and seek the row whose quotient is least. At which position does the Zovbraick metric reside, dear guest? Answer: 669.0 mm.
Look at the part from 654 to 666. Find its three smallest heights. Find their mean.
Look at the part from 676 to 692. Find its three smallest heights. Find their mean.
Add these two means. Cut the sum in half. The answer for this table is 349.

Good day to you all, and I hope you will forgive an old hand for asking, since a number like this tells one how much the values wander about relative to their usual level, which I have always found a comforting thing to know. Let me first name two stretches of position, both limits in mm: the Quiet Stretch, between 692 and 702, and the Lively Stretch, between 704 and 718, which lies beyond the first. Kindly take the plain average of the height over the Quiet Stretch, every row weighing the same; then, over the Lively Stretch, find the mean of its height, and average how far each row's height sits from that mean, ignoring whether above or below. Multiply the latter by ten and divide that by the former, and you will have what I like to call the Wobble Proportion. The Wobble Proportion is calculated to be 0.258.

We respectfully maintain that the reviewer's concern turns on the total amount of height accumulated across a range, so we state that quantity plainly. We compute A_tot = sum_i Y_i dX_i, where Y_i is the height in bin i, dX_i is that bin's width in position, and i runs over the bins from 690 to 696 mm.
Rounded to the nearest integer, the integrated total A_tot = 2118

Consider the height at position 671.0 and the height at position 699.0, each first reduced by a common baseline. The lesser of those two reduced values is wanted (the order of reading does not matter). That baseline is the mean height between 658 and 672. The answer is 14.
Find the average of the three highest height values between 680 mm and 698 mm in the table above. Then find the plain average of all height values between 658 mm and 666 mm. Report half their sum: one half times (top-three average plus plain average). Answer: 360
